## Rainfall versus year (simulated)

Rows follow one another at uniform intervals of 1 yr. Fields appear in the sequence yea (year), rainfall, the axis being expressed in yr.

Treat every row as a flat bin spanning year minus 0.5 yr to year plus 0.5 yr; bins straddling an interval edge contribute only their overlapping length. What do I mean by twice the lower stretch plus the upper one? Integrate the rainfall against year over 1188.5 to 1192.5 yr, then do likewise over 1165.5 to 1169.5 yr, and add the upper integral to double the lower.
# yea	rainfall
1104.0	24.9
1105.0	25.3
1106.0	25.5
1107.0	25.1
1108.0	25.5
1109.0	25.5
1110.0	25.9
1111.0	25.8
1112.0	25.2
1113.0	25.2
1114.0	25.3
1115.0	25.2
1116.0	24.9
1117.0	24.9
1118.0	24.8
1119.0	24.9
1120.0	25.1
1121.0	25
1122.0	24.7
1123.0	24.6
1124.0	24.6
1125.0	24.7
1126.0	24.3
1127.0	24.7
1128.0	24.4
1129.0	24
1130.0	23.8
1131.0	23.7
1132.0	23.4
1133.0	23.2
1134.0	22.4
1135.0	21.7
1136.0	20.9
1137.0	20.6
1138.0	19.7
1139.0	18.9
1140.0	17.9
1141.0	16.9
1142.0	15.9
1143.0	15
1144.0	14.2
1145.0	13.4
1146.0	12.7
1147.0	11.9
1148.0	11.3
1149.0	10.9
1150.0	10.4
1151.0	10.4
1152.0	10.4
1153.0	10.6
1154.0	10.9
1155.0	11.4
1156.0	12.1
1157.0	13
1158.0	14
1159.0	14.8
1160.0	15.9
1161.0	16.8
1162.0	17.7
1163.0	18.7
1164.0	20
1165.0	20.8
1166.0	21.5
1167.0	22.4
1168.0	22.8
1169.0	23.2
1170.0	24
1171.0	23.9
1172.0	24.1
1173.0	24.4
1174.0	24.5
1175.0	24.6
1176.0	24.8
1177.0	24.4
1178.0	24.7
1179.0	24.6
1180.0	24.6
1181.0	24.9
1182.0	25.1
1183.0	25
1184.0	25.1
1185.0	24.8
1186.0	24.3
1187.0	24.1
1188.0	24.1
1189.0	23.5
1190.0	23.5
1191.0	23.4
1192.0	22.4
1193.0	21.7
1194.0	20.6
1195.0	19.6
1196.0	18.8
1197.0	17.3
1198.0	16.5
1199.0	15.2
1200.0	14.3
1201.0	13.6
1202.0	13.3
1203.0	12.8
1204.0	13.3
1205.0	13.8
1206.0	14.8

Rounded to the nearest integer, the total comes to 273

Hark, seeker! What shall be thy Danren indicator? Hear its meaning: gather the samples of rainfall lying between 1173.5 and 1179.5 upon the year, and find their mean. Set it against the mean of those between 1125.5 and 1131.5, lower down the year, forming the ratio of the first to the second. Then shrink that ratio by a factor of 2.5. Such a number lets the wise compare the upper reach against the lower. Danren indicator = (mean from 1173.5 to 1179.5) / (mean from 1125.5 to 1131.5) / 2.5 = 0.41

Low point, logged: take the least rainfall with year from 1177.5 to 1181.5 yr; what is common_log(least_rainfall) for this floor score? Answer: 1.39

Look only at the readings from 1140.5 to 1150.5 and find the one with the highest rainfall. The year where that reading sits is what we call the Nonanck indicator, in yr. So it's 1141.0 yr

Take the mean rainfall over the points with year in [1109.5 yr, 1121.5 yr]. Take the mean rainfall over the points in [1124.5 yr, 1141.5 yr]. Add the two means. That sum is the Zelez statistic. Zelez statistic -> 47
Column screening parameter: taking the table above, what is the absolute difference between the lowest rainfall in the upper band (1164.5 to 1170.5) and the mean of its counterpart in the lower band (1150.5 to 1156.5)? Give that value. 10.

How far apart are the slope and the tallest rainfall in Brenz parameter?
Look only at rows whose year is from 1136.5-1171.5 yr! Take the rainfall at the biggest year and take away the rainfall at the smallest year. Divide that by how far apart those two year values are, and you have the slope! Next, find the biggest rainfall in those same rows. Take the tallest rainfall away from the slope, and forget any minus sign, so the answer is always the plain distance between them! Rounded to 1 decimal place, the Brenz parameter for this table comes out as 23.9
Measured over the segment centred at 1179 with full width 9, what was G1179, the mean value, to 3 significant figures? 24.7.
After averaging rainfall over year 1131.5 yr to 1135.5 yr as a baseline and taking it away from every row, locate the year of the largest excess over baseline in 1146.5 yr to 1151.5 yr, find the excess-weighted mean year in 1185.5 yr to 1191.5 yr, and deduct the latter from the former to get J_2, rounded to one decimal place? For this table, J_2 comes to -41.0 yr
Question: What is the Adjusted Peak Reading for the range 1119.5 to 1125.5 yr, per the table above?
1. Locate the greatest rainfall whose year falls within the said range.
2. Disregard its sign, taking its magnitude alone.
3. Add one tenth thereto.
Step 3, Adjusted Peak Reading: 25.2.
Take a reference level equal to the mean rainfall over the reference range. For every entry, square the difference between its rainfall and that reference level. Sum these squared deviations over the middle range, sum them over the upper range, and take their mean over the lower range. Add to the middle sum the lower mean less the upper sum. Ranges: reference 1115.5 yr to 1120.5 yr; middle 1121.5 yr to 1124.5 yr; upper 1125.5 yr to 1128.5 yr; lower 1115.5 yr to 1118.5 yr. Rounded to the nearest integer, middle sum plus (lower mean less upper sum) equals 0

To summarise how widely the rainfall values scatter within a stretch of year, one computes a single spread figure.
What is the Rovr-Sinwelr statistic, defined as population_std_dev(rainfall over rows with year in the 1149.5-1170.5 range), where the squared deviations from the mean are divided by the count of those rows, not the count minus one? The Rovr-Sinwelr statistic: 4.8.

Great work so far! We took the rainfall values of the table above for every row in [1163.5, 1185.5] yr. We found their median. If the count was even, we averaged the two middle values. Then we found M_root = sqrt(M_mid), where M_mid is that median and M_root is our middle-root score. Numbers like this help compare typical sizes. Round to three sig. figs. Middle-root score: 4.94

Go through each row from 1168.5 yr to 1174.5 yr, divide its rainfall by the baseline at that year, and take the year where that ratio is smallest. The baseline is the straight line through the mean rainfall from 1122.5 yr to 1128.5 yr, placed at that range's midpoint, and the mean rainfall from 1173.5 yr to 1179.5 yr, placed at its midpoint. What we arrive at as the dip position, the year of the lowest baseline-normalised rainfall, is 1169.0 yr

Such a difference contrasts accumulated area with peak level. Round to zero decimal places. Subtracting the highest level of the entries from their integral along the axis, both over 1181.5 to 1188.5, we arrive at 147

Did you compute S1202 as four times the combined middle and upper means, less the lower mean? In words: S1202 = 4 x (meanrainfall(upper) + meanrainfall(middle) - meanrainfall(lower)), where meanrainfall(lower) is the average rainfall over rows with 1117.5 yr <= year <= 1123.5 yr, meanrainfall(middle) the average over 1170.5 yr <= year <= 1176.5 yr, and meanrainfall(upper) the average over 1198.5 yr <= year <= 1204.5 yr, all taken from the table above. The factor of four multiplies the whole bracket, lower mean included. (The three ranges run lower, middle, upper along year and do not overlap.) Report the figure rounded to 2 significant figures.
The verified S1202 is 53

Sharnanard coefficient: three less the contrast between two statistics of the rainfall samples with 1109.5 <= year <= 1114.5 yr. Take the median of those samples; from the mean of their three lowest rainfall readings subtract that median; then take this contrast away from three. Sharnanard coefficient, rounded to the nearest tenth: 3.1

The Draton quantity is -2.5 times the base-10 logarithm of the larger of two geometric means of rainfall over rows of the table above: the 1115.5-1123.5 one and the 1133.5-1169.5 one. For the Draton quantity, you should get -3.49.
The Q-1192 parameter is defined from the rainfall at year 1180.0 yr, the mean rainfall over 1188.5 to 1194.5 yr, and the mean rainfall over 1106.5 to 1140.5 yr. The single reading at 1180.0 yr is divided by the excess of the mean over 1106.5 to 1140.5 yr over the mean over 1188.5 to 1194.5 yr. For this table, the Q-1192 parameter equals 19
